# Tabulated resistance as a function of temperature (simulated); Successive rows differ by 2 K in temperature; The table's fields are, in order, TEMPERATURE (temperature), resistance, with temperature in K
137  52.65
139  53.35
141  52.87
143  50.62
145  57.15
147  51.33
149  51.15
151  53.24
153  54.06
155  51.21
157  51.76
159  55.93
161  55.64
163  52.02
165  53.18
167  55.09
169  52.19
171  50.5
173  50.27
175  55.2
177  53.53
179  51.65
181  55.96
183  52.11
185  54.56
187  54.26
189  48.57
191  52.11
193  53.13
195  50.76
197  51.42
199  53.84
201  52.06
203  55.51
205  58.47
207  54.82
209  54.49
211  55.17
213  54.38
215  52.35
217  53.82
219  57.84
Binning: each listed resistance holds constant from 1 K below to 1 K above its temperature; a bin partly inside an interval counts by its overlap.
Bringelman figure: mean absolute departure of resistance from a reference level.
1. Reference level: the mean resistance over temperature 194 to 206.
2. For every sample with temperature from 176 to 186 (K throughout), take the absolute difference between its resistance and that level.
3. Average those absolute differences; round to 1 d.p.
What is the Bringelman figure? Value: 1.4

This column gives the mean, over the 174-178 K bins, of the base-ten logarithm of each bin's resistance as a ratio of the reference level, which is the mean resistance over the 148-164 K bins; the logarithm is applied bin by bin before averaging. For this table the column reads 0.010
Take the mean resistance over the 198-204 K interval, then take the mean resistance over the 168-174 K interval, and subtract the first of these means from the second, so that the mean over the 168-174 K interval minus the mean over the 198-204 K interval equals -2.8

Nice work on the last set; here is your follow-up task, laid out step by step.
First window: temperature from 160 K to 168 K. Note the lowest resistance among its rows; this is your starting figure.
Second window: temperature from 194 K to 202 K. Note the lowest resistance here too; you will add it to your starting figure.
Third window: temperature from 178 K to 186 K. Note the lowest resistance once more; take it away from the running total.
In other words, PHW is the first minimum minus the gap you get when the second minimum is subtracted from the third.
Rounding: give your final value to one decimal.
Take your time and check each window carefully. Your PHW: 51.1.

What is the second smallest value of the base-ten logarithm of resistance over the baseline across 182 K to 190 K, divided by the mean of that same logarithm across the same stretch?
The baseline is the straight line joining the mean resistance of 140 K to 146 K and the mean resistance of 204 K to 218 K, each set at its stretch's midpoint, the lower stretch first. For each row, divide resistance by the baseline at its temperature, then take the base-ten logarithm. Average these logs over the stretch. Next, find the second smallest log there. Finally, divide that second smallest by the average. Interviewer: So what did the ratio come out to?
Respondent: 1.1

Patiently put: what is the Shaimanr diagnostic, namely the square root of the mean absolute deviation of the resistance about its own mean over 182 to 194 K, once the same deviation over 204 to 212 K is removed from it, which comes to 0.40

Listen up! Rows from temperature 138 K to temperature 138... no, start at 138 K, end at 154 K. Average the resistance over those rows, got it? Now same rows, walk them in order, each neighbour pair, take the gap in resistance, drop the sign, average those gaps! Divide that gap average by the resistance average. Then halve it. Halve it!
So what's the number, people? 0.0245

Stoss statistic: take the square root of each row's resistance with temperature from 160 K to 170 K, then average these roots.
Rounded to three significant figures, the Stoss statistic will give 7.32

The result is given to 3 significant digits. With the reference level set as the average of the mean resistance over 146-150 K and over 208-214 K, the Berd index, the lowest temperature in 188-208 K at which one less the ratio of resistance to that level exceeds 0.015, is 189 K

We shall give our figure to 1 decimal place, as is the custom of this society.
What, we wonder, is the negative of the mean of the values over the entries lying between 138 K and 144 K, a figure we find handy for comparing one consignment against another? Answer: -52.3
